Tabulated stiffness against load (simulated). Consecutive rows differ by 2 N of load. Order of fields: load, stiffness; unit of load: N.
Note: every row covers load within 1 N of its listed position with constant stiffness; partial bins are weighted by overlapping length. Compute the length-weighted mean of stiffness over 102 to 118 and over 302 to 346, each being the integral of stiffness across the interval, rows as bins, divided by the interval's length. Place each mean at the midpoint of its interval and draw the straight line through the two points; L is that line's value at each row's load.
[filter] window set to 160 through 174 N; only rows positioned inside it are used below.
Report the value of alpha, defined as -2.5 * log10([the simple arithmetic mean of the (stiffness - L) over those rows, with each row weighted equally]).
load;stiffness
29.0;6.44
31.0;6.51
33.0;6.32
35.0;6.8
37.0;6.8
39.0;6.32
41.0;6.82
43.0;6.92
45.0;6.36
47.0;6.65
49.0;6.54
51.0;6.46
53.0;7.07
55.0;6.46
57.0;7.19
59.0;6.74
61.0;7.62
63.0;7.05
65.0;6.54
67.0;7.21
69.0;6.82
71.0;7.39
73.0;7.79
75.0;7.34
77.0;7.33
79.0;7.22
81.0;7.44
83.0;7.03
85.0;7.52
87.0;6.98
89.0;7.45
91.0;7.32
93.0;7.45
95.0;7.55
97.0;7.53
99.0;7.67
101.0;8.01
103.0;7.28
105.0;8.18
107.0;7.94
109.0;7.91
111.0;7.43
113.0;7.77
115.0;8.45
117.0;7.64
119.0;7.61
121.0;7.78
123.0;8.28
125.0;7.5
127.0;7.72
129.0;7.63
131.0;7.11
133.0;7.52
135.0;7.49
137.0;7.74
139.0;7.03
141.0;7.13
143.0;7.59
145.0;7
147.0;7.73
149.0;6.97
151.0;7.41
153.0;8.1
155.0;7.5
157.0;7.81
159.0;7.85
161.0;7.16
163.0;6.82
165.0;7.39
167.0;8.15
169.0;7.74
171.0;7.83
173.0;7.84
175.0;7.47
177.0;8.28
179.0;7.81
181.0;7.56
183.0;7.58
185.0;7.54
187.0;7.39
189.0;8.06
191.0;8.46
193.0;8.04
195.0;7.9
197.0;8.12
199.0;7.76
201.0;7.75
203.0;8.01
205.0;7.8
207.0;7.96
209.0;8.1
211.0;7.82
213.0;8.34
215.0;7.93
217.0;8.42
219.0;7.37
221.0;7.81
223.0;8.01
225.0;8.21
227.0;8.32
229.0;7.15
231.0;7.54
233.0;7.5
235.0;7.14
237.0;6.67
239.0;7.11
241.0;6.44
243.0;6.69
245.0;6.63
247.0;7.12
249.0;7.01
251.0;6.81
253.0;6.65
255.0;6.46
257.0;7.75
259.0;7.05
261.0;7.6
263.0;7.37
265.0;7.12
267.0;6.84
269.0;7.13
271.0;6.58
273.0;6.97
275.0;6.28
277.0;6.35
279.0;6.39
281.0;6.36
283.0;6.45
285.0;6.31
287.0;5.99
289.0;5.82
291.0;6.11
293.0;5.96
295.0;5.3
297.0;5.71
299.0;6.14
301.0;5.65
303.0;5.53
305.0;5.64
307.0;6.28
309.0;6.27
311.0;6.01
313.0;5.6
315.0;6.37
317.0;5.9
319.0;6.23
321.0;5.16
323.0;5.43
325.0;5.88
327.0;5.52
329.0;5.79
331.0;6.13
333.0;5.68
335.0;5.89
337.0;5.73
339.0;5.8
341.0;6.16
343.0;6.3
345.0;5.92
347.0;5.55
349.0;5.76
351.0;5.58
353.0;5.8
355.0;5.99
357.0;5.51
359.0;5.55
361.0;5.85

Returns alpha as 1.5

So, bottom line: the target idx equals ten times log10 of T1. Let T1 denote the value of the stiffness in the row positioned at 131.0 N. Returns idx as 8.52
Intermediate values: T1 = 7.11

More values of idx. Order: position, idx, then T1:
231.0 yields 8.77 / 7.54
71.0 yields 8.69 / 7.39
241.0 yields 8.09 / 6.44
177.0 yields 9.18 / 8.28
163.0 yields 8.34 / 6.82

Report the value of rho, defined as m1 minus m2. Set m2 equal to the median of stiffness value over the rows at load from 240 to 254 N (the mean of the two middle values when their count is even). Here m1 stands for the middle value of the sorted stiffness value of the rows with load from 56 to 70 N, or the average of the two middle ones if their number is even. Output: 0.4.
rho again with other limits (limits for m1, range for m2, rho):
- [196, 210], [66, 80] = 0.6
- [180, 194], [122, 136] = 0.1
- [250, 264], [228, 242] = -0.1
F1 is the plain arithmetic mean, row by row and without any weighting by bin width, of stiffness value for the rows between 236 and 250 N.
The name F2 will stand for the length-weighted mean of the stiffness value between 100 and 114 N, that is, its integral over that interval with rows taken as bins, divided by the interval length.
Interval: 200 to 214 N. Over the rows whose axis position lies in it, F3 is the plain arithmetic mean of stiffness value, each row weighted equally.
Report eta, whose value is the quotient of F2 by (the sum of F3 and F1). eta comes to 0.53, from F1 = 6.8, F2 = 7.79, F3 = 8.0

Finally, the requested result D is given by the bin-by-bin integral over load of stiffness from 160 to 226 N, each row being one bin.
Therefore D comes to 517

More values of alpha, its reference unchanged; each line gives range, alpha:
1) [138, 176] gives 2.5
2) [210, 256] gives 0.5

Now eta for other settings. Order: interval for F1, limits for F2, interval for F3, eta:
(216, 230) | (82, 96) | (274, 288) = 0.52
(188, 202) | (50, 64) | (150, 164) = 0.45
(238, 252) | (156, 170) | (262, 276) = 0.55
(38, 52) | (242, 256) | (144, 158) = 0.48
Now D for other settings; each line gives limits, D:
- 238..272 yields 237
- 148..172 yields 181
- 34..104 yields 497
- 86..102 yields 120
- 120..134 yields 107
